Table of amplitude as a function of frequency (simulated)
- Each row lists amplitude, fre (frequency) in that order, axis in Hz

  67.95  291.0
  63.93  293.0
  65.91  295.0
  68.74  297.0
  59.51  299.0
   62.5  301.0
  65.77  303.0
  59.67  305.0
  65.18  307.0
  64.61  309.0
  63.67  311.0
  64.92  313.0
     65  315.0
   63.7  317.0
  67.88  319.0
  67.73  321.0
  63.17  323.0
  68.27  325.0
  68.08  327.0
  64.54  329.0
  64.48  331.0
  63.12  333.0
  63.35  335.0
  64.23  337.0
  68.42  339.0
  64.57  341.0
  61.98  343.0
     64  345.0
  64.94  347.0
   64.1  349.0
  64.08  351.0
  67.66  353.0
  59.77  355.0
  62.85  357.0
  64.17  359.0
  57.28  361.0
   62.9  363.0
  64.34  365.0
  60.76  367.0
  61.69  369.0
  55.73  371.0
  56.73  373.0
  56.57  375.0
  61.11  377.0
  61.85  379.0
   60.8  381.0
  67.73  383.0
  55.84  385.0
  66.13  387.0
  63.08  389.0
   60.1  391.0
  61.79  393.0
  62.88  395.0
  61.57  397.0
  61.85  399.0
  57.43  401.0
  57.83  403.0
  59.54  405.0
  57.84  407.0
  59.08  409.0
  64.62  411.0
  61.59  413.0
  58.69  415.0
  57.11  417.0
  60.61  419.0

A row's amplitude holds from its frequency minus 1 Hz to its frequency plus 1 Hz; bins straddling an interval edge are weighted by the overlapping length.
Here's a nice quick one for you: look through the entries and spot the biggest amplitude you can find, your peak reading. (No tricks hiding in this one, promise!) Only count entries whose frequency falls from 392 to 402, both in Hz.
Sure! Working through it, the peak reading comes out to 62.88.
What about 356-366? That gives 64.34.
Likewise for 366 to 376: 61.69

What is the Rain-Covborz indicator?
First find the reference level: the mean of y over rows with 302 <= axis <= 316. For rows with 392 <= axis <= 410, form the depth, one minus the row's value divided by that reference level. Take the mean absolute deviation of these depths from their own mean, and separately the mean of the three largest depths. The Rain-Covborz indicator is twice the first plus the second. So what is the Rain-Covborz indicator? 0.16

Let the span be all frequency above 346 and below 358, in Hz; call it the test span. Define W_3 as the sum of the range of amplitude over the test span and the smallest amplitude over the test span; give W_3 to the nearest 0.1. 67.7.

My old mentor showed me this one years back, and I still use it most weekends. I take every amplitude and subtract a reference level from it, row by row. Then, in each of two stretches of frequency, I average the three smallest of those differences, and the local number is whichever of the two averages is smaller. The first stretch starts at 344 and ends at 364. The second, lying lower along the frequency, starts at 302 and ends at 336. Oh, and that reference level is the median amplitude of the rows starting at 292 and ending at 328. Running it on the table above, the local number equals -5.0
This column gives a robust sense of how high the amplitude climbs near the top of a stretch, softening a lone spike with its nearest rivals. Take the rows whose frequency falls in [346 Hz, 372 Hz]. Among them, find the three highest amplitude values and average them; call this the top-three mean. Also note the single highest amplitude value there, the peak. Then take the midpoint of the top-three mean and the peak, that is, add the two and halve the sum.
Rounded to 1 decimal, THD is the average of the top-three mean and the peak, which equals 66.7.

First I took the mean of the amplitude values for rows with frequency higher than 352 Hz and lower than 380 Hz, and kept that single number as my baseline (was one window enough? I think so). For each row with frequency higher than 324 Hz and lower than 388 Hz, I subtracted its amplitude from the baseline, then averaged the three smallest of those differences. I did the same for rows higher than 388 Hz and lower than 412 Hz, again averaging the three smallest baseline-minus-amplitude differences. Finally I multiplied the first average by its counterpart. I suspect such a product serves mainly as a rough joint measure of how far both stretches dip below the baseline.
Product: 19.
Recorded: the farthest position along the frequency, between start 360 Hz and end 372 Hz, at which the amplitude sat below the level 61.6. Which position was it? 371.0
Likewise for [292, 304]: 299.0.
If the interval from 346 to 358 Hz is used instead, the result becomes 355.0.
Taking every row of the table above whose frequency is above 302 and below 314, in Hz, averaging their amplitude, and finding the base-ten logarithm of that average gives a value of 1.81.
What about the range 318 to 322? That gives 1.83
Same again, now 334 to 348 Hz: 1.81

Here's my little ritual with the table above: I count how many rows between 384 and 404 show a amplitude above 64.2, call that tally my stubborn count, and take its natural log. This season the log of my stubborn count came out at 0.0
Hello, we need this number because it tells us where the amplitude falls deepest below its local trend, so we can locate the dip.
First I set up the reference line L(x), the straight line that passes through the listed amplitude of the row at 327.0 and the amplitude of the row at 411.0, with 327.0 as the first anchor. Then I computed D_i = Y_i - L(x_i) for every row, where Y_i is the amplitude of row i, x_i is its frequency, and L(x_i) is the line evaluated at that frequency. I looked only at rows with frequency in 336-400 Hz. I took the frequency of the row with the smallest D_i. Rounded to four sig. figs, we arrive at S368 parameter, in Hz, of 371.0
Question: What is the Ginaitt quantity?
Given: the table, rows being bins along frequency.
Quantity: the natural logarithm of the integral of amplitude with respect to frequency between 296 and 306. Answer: 6.45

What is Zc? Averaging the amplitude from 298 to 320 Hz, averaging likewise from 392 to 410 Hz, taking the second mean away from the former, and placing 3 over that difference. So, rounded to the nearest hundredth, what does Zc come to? 0.77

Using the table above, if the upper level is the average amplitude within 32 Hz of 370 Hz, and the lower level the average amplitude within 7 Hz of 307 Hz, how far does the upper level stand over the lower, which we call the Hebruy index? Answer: -1.7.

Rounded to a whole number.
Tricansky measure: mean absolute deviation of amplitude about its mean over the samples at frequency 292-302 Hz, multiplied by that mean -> 165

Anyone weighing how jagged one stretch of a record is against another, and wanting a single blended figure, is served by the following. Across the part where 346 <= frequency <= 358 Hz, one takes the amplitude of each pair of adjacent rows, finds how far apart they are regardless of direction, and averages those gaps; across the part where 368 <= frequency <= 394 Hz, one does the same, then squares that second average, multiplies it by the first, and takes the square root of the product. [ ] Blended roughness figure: 7.4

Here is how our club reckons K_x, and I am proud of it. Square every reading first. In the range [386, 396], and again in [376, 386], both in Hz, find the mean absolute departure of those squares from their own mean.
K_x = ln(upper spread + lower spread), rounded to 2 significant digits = 6.2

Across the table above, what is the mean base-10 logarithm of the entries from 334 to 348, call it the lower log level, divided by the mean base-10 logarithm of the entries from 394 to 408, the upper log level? 1.02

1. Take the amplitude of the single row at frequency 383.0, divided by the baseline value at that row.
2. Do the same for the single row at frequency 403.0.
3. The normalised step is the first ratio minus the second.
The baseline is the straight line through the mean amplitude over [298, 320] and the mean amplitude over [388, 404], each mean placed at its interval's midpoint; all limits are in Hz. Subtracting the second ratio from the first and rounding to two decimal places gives 0.15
